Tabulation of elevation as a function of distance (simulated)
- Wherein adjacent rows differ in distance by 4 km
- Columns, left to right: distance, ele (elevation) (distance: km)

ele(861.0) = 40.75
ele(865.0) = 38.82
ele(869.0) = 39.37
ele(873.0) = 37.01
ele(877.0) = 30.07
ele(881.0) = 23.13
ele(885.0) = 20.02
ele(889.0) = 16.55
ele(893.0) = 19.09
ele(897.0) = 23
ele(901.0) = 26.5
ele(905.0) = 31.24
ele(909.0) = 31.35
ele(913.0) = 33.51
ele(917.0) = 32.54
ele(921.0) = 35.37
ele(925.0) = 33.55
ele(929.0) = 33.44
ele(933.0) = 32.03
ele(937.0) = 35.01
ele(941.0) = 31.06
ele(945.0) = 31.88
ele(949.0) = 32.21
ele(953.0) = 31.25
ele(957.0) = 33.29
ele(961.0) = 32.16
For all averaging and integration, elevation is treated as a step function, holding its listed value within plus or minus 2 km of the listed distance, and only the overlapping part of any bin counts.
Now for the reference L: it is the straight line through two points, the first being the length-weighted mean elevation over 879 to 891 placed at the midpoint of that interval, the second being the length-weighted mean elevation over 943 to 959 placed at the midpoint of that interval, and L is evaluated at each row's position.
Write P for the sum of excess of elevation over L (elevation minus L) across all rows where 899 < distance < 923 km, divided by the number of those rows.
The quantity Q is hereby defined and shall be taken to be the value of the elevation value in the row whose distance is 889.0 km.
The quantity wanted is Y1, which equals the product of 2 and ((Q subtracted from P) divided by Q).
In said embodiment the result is -1.15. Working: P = 7.0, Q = 16.55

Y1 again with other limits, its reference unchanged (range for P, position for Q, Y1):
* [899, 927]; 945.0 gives -1.57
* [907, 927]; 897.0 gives -1.35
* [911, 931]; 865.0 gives -1.63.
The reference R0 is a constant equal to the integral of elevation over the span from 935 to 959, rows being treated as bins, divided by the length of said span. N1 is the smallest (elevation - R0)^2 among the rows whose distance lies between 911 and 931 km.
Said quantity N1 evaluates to 0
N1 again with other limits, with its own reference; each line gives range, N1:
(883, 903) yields 35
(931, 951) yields 0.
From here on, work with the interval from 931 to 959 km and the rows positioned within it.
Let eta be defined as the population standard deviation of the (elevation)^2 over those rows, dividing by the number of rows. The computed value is 83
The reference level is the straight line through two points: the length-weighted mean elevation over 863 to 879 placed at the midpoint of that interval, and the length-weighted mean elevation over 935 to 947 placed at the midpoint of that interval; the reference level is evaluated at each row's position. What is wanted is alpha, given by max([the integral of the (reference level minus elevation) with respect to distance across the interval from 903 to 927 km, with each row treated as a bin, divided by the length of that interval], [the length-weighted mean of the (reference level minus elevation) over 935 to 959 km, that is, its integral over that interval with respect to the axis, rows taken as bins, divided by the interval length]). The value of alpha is 1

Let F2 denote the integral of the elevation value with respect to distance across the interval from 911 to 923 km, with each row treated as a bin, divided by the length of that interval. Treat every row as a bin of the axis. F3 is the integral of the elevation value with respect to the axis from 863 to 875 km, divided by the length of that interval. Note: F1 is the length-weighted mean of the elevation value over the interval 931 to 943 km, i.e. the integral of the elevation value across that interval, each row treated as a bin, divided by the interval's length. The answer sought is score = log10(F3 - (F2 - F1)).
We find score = 1.57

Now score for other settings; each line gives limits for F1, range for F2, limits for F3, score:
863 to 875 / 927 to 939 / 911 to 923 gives 1.59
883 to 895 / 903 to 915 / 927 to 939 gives 1.30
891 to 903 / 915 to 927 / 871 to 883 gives 1.28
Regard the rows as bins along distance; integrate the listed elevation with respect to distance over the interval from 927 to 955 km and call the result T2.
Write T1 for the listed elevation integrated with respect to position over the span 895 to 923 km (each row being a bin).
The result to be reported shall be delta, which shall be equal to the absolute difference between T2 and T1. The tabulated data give 53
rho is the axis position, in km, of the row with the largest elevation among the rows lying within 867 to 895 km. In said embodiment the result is 869.0 km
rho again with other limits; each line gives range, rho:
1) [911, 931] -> 921.0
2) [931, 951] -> 937.0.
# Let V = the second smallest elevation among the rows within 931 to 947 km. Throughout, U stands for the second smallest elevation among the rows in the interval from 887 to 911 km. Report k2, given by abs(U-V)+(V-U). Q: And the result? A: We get 25.6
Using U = 19.09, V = 31.88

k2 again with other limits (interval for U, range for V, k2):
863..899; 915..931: 28.7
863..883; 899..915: 2.3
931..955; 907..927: 2.6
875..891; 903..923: 22.7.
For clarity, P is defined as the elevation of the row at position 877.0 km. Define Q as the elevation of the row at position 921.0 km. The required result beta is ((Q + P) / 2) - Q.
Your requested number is -3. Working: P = 30.07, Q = 35.37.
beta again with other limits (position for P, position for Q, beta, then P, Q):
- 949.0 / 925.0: -1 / 32.21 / 33.55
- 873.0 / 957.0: 2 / 37.01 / 33.29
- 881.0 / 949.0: -5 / 23.13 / 32.21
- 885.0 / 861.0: -10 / 20.02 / 40.75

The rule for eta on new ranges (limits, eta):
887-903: 164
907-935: 80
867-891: 482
